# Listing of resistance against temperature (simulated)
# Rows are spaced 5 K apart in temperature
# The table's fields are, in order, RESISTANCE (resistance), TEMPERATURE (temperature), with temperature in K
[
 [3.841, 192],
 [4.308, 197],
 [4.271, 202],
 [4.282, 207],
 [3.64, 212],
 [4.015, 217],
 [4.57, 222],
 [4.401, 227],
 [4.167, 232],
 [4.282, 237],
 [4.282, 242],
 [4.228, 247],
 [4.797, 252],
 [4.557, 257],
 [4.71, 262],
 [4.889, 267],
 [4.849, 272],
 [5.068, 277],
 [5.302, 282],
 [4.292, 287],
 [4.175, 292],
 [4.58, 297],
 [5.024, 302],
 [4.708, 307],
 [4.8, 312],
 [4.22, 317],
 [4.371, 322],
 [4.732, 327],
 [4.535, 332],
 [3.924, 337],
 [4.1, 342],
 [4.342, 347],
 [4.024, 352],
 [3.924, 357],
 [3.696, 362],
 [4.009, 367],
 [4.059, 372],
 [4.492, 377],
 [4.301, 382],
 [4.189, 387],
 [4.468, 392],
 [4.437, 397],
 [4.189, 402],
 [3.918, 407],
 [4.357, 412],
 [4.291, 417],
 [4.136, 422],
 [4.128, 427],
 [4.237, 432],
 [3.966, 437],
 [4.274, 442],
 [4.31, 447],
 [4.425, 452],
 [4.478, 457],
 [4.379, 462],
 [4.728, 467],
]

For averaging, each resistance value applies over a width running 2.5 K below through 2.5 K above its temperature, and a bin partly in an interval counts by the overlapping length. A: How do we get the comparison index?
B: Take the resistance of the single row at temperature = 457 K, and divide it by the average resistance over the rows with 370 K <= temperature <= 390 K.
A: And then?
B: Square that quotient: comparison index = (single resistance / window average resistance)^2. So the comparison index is 1.1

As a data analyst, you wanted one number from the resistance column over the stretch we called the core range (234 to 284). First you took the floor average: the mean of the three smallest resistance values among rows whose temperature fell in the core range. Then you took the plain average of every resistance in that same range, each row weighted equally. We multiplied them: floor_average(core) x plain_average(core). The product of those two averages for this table 20.0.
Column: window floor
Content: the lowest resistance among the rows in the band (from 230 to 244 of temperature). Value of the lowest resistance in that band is 4.167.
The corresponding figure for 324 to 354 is 3.924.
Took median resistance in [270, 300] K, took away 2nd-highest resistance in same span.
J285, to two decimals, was -0.35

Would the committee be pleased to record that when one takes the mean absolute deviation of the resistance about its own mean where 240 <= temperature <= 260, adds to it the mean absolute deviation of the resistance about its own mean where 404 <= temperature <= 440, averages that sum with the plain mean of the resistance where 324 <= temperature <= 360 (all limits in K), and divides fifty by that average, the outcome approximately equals 21.9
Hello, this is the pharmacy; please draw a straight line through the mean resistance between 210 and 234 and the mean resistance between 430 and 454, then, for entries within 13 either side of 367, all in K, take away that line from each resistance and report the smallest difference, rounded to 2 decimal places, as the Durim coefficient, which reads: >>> -0.52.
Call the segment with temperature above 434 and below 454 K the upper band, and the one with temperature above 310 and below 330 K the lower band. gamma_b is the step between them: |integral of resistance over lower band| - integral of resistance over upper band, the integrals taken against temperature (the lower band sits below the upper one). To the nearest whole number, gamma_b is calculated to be 6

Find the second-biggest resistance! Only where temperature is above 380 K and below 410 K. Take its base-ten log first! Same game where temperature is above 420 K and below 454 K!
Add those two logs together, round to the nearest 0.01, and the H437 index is 1.28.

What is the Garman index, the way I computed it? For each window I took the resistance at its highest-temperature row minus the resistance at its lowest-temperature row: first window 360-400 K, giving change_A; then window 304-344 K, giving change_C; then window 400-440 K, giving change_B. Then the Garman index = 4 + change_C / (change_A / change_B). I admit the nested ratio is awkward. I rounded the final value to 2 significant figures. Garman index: 4.2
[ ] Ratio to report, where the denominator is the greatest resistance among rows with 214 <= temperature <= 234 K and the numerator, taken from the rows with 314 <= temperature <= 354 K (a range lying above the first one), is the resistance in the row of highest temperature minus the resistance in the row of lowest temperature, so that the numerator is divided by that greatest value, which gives -0.04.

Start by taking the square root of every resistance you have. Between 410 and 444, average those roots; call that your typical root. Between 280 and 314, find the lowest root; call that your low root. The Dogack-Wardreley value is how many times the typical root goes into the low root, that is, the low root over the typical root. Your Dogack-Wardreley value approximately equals 1.00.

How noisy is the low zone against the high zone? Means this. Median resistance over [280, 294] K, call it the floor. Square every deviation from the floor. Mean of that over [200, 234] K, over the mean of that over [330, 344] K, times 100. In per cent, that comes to 112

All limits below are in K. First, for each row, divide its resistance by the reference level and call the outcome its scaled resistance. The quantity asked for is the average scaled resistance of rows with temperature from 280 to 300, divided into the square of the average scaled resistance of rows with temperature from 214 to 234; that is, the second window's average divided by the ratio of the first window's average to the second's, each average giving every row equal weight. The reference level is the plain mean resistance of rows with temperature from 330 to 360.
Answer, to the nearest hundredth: 0.97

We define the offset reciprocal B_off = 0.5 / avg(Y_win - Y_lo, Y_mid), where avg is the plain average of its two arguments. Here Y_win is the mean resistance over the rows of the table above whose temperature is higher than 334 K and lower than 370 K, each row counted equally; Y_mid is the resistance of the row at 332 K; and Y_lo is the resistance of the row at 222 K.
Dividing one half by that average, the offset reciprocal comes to 0.252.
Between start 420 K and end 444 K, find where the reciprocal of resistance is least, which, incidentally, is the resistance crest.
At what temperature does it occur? 442 K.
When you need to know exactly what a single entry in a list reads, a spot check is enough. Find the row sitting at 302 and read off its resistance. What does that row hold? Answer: 5.024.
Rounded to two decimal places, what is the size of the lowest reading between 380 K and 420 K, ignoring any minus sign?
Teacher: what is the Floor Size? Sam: 3.92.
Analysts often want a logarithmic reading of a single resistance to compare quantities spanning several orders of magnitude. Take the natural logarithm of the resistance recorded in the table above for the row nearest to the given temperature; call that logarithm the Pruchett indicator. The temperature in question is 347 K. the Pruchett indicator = 1.47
